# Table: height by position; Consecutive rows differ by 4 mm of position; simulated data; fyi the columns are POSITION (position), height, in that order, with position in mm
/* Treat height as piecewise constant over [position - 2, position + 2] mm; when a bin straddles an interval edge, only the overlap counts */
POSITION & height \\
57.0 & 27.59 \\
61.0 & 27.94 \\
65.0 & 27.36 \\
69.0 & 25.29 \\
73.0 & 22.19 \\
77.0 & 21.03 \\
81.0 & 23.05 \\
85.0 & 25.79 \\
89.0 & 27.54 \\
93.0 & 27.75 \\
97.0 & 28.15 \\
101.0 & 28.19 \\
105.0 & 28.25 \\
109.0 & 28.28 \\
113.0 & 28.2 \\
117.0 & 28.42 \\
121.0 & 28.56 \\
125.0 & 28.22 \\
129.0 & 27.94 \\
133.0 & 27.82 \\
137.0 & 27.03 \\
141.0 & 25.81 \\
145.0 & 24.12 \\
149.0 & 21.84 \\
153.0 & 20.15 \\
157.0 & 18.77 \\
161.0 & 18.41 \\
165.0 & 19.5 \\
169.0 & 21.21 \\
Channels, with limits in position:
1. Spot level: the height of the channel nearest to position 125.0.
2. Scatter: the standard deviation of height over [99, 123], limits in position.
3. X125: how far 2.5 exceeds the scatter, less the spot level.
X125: -26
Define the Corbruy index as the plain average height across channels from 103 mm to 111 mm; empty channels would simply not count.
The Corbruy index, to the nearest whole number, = 28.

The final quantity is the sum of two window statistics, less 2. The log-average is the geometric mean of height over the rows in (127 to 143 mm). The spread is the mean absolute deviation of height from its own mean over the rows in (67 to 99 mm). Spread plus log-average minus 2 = 27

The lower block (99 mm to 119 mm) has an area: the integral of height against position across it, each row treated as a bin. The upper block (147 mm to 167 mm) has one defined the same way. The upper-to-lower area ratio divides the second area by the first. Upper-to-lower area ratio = 0.70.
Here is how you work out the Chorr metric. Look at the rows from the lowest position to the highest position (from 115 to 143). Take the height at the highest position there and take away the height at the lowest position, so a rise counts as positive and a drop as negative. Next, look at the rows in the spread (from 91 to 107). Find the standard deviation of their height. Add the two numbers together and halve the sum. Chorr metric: -1.2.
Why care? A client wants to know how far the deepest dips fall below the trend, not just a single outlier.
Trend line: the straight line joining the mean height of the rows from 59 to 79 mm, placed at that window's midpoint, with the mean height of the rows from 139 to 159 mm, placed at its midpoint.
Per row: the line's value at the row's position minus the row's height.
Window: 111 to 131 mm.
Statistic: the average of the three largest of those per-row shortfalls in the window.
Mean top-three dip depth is -5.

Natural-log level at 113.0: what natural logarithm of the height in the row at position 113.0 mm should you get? 3.34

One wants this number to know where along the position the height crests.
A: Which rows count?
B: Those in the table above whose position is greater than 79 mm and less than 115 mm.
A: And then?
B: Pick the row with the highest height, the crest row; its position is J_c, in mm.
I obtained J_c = 109.0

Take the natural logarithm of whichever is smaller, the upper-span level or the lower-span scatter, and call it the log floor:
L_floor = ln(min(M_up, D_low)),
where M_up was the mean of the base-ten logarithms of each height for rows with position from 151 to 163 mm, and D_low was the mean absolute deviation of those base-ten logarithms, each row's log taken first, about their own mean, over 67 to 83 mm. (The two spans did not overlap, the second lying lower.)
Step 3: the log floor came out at -3.7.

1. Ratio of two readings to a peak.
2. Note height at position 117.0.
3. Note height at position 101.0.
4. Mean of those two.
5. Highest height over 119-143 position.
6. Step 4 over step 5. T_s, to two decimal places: 0.99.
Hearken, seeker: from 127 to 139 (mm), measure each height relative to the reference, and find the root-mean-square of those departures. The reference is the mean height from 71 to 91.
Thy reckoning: 3.7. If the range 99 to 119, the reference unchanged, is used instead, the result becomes 4.3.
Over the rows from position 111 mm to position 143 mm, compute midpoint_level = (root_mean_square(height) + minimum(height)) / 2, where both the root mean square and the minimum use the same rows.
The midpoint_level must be 27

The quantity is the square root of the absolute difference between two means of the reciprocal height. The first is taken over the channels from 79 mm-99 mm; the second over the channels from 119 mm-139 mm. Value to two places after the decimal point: 0.05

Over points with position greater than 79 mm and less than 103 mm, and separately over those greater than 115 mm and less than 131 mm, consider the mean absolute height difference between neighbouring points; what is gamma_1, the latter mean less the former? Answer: -0.8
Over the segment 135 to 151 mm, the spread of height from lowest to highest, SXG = 5.2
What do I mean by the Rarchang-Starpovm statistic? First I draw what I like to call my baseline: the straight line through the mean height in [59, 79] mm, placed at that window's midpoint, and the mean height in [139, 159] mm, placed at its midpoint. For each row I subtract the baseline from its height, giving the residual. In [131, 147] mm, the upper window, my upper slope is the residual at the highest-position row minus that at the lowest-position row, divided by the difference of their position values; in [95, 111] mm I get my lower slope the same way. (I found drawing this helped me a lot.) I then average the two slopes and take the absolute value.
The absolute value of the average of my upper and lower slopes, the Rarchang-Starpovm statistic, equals 0.12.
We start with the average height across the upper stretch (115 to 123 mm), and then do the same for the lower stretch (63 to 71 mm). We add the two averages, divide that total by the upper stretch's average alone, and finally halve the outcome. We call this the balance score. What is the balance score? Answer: 0.96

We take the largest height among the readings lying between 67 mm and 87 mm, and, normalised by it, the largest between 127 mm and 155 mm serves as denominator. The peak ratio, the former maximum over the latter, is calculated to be 0.92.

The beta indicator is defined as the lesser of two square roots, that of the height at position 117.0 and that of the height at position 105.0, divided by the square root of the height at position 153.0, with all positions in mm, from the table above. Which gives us 1.18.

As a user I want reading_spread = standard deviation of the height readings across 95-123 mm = 0.1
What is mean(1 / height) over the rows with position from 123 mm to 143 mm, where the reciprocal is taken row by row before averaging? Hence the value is 0.0366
